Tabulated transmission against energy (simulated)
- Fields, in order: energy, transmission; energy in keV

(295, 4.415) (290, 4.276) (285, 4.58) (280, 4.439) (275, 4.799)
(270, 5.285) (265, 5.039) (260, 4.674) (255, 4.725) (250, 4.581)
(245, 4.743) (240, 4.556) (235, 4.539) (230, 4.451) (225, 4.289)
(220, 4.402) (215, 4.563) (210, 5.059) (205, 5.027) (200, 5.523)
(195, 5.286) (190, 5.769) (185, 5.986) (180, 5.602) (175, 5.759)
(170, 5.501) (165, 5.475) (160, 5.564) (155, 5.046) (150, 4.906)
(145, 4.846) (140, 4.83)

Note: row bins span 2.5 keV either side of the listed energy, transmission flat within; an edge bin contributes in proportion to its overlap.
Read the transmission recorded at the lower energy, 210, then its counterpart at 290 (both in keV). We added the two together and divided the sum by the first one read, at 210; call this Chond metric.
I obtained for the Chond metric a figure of 1.85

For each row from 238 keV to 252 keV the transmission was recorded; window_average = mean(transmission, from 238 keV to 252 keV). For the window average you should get 4.63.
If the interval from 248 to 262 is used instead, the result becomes 4.66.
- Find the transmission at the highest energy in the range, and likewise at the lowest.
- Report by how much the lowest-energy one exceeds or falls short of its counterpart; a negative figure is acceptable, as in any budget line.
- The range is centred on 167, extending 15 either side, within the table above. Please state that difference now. -0.6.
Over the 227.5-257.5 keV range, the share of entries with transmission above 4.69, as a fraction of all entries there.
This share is 0.33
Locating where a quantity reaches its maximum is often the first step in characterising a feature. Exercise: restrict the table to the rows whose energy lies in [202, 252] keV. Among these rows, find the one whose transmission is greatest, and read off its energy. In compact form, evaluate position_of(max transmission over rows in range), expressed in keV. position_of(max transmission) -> 210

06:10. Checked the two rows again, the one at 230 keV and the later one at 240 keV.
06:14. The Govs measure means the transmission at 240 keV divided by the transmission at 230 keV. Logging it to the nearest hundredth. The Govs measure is 1.02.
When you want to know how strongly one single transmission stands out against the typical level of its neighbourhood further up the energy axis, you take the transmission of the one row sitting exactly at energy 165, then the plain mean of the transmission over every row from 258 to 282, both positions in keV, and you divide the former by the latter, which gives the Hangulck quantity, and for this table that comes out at 1.13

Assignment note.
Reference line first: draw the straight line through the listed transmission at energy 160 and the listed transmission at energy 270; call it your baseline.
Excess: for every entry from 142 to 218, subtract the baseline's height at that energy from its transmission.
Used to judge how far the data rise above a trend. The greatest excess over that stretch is 0.49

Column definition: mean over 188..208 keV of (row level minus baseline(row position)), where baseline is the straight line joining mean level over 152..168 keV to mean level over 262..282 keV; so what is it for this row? 0.2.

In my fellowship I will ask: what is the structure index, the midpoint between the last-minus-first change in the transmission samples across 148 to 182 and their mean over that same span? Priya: 3.1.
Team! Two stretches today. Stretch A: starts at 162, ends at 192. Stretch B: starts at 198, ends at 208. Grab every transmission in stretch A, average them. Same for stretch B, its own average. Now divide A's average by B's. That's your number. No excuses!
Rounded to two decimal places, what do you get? 1.08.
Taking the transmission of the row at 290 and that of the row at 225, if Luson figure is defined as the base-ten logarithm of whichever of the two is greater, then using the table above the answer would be 0.632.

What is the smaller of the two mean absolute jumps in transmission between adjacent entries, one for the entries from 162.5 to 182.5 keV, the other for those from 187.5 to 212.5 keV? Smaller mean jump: 0.147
